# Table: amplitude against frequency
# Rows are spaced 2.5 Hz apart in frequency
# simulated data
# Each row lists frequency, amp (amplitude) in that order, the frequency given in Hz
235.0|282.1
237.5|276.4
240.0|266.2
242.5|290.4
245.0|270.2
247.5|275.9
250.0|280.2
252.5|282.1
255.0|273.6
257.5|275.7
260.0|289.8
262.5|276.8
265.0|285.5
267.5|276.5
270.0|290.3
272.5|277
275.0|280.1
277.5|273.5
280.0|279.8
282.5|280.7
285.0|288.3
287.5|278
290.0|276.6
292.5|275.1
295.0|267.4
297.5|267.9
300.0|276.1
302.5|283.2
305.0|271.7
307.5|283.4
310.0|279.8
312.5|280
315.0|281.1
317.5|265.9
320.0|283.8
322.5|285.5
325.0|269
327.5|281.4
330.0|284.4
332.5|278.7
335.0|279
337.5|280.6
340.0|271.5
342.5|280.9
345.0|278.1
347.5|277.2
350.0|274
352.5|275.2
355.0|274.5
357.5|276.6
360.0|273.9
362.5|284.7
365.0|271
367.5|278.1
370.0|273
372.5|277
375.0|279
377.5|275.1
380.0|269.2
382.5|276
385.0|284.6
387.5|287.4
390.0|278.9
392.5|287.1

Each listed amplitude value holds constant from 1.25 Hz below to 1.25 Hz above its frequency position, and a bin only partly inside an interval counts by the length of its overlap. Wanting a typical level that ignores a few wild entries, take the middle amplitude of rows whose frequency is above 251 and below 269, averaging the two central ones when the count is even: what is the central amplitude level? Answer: 277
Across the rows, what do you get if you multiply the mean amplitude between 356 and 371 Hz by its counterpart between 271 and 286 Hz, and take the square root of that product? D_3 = 278.1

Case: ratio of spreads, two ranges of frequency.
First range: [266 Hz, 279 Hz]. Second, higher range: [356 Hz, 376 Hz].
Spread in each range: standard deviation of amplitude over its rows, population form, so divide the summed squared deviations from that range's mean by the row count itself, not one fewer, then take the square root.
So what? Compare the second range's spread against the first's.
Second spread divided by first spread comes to 0.68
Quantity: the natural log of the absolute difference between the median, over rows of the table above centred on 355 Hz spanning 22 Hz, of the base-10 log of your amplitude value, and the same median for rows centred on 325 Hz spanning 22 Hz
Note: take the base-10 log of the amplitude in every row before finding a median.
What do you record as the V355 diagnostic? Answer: -4.7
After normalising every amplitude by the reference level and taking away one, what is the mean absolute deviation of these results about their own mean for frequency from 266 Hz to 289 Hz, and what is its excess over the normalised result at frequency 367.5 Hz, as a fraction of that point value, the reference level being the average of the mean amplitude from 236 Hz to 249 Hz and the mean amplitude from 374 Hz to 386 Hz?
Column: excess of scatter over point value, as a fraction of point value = 1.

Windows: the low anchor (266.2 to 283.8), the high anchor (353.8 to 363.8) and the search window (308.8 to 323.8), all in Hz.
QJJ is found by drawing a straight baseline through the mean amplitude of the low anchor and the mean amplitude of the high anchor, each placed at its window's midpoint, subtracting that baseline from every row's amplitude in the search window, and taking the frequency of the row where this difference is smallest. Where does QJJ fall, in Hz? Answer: 317.5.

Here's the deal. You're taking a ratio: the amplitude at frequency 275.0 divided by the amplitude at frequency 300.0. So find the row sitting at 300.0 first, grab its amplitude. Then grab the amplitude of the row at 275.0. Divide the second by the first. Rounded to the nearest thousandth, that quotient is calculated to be 1.014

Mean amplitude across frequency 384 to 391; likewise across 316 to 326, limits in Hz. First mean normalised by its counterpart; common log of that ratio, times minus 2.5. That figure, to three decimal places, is -0.029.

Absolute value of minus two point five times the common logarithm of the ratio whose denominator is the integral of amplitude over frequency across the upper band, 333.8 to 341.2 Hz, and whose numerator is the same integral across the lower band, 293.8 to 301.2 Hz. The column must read 0.026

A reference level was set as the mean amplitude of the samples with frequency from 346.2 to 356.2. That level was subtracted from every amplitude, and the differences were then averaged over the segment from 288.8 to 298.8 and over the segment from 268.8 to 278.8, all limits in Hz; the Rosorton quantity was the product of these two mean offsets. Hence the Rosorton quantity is -17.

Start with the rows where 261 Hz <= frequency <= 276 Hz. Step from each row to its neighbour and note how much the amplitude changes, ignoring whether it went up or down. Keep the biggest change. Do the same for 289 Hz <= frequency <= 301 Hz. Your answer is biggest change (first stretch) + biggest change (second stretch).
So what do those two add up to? 22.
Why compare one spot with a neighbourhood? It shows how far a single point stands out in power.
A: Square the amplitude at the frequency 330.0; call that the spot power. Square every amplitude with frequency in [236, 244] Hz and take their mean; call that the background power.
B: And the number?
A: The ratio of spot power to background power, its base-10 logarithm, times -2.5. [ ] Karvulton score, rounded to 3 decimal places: -0.051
